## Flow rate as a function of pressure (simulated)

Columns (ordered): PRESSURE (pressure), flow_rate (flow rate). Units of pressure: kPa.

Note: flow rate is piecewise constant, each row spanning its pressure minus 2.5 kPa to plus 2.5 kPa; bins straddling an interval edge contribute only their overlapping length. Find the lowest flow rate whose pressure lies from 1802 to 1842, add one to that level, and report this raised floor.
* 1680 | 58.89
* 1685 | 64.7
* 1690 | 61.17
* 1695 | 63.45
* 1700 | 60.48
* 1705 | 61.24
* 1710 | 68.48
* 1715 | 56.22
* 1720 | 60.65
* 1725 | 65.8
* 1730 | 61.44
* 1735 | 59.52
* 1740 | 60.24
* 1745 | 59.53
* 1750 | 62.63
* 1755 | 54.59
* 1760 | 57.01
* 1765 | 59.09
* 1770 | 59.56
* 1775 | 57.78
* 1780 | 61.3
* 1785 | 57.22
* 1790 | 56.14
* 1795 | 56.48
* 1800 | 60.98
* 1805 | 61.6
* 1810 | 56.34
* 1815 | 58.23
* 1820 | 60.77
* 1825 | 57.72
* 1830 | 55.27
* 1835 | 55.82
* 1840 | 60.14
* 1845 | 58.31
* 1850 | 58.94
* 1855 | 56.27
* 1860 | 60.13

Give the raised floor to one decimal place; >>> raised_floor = 56.3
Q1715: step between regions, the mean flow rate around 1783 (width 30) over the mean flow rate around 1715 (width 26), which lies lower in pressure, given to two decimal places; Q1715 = 0.93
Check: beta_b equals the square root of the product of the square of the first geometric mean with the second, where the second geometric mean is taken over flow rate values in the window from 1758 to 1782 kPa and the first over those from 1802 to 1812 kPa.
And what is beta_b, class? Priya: 452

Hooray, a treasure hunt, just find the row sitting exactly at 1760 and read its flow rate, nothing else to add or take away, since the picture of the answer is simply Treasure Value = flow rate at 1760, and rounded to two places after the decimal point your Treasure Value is 57.01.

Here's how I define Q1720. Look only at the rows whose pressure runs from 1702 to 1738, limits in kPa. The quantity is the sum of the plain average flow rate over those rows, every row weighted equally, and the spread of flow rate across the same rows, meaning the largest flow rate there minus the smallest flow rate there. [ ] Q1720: 74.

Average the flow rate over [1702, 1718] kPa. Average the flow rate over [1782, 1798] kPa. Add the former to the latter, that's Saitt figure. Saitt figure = 119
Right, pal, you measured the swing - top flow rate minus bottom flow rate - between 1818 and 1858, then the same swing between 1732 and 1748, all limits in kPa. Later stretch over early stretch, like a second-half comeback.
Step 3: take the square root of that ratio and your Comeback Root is 2.76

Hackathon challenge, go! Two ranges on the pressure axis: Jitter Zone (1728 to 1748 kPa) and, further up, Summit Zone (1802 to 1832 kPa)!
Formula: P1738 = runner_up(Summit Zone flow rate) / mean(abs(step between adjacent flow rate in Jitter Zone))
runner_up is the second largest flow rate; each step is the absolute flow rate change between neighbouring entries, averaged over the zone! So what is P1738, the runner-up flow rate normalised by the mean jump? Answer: 54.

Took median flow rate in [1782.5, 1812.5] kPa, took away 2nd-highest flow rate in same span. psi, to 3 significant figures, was -4.13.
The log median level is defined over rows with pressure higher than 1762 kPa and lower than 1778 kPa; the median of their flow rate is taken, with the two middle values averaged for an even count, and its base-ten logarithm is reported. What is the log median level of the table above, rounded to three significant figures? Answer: 1.77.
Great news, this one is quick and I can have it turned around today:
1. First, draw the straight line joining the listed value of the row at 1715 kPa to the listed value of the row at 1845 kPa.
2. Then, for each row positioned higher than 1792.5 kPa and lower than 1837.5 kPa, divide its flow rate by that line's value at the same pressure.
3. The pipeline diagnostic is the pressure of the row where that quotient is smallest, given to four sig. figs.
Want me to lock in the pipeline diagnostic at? 1830 kPa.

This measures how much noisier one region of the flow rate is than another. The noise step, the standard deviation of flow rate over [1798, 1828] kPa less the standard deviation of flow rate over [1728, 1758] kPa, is -0.6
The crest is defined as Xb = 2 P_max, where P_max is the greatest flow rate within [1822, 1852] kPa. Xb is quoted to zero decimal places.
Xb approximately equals 120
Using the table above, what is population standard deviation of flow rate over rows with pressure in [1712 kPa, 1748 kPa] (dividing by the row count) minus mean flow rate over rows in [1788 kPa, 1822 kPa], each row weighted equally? -56.0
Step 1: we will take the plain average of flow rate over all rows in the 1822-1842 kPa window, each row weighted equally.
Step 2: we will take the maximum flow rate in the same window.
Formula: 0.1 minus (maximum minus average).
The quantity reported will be -2.8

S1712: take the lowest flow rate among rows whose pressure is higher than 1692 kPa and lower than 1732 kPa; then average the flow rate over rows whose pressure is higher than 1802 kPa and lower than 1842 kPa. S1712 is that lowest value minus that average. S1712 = -2.0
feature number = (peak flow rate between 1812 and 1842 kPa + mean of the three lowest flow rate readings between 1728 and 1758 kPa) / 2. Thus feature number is 59.3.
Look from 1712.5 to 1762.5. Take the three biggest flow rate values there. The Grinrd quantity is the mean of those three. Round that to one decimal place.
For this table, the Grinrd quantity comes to 63.3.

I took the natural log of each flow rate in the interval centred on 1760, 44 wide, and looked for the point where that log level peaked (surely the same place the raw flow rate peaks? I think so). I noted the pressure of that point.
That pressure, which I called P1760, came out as 1750 kPa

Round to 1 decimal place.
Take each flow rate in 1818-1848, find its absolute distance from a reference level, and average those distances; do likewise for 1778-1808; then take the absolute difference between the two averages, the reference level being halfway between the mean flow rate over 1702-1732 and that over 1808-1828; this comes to 0.1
